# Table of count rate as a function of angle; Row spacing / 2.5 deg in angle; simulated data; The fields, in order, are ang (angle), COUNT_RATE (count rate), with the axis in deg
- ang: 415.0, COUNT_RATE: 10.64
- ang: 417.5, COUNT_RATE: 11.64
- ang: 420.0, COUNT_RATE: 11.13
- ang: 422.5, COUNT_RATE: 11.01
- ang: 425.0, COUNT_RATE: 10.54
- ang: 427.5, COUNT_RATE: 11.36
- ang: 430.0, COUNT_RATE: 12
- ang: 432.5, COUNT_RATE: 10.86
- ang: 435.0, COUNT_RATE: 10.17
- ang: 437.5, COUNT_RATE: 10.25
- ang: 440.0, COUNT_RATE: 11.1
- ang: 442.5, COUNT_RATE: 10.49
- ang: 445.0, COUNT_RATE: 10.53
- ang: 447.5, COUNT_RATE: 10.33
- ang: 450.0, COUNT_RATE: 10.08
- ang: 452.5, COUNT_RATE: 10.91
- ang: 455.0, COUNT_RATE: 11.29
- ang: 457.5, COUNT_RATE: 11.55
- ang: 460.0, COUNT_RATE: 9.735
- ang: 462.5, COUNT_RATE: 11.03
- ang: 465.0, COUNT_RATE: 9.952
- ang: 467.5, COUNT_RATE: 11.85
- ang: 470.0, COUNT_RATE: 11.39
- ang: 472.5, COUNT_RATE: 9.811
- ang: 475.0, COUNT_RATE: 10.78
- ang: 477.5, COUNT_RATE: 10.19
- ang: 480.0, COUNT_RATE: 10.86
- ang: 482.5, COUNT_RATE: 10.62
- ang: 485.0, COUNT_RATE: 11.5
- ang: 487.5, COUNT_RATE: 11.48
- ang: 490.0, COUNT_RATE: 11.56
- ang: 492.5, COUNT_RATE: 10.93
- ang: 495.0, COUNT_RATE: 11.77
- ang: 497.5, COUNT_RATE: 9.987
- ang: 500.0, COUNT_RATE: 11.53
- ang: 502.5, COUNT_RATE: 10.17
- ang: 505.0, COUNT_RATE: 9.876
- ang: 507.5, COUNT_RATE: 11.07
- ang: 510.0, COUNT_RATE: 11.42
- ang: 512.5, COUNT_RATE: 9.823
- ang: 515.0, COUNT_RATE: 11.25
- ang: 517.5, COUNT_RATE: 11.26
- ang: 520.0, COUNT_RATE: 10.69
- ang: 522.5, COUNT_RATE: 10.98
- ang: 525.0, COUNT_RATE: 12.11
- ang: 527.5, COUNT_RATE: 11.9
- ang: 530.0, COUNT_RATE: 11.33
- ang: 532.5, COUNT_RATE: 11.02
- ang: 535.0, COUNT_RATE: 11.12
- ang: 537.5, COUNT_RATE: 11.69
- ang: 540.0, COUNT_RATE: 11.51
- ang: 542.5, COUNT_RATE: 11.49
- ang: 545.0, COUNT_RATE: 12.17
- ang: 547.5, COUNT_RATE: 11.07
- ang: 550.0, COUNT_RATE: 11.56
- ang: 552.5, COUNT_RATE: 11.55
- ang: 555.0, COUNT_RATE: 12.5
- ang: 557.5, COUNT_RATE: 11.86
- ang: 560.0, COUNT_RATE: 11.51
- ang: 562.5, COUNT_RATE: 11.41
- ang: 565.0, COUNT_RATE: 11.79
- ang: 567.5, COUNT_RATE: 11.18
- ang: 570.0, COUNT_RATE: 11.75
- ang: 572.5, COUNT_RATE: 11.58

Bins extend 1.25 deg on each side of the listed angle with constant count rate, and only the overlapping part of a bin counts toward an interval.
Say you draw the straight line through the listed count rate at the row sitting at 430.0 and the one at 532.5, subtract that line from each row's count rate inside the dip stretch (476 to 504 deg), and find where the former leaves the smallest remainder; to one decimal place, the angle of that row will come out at 497.5 deg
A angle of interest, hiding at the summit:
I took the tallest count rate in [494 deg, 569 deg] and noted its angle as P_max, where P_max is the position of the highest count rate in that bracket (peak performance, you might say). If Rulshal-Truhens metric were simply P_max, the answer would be 555.0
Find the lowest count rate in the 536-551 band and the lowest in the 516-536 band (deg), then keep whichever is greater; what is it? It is 11.07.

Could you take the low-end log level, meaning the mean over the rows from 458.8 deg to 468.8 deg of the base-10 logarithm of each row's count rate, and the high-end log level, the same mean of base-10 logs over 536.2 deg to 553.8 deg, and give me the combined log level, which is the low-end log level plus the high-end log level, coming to 2.09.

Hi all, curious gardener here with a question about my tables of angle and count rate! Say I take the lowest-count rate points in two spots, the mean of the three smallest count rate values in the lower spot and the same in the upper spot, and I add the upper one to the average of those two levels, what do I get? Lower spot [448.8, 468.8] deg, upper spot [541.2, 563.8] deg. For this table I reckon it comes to 21.9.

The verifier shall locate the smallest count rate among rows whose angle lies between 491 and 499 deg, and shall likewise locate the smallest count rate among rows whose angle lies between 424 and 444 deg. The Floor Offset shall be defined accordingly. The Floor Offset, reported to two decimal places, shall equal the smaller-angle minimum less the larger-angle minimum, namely 0.18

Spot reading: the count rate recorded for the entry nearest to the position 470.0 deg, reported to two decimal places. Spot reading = 11.39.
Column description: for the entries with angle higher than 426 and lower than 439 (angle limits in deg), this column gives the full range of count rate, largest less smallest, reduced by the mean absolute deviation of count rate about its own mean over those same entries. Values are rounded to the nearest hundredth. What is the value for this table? 1.23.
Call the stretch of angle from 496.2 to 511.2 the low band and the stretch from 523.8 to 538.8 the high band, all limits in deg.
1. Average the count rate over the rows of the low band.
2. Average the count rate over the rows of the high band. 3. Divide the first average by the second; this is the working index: 0.93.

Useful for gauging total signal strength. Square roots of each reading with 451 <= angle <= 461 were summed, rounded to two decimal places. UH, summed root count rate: 13.18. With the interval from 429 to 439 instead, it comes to 13.15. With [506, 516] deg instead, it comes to 13.19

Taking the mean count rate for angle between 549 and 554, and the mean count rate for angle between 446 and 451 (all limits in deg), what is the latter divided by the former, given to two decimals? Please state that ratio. 0.88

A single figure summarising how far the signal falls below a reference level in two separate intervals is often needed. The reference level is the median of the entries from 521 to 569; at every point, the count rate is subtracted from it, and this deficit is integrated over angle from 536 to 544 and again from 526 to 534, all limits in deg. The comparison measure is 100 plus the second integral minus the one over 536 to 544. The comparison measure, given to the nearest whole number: 101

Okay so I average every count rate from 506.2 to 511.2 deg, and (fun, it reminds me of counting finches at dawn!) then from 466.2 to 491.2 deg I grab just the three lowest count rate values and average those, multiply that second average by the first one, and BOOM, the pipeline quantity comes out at 115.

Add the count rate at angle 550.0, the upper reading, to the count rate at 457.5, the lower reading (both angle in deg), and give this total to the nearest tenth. 23.1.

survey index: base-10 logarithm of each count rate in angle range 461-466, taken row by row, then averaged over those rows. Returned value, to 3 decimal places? 1.020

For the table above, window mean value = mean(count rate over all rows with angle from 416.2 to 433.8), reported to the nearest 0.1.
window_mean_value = 11.2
